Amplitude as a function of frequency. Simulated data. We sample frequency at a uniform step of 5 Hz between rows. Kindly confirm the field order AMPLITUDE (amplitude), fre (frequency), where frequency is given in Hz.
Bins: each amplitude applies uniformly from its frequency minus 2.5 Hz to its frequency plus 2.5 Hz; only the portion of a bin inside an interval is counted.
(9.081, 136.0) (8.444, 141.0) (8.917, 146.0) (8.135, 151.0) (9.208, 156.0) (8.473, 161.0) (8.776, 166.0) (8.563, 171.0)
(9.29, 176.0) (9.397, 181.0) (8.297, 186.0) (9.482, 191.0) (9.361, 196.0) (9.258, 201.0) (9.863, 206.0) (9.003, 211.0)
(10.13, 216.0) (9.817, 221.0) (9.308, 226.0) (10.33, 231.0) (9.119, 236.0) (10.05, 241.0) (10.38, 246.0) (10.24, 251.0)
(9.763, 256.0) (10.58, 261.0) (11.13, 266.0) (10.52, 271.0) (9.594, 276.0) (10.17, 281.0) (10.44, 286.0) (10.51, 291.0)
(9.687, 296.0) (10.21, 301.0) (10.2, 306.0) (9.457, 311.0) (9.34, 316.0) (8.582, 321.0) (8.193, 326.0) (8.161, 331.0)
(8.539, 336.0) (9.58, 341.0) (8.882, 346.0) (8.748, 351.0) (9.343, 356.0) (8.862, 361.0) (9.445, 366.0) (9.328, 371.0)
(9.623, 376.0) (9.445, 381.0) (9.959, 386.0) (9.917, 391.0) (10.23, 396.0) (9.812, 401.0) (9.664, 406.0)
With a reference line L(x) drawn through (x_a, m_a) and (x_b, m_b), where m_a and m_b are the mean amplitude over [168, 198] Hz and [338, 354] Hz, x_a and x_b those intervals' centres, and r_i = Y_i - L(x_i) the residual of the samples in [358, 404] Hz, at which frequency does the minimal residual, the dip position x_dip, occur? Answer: 361.0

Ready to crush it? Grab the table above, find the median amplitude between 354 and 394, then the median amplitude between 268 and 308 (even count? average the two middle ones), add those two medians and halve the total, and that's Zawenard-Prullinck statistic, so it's 9.8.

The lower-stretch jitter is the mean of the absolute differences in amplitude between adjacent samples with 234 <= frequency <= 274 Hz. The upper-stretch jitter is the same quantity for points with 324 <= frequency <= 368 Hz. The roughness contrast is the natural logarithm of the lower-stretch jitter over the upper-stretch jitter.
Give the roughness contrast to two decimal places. 0.11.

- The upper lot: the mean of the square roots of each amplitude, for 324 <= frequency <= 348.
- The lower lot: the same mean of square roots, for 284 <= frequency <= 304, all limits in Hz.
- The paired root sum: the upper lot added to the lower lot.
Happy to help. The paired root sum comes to 6.14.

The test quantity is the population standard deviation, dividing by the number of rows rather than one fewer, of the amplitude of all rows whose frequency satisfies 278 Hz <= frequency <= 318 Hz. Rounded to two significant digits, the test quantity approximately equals 0.42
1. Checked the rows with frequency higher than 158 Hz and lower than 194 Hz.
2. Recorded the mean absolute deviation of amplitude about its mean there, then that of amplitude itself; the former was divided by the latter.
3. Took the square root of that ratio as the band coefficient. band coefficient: 0.218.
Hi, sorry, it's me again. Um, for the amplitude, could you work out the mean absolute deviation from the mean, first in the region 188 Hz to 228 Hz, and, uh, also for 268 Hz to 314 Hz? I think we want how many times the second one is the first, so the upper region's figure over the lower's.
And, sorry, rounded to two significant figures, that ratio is 1.1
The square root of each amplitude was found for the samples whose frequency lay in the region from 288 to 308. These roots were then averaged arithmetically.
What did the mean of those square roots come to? 3.19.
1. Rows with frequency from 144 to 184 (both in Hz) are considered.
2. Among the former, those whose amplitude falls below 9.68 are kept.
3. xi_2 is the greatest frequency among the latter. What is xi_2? 181.0 Hz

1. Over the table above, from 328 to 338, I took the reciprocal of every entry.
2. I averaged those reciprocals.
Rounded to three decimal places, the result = 0.120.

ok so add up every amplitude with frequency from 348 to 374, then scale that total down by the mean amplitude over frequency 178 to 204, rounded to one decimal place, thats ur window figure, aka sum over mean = 5.0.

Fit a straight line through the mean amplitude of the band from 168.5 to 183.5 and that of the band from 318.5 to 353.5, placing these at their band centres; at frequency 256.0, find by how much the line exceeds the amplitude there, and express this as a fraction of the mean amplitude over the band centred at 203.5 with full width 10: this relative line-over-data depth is -0.093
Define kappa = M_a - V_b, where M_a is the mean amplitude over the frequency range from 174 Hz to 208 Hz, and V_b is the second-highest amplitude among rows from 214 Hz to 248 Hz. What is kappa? -1.1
